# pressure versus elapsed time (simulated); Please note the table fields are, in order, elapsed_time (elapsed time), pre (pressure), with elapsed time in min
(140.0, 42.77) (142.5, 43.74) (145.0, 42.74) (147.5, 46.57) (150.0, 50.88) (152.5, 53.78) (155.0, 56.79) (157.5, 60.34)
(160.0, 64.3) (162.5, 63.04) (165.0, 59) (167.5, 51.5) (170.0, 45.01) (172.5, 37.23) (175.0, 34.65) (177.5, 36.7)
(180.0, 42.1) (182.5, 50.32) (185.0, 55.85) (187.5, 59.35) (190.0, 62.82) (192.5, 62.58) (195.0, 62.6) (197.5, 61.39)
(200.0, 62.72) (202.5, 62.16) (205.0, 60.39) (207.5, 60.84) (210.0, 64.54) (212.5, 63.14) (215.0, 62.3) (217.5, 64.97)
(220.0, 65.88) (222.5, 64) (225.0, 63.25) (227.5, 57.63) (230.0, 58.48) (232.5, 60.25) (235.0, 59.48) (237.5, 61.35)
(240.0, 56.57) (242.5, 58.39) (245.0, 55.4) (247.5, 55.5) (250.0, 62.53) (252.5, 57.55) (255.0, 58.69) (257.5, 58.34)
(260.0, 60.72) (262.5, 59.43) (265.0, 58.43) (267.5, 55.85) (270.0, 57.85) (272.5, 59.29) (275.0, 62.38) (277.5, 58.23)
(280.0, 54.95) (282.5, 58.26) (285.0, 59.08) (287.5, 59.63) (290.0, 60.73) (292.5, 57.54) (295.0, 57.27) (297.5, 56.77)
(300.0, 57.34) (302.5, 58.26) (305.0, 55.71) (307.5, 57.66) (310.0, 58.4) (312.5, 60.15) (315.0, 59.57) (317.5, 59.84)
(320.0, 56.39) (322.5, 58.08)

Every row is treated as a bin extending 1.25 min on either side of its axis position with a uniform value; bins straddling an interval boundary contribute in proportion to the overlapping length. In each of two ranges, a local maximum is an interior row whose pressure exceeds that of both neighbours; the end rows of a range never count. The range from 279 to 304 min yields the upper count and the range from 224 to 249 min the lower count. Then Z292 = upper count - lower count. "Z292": -2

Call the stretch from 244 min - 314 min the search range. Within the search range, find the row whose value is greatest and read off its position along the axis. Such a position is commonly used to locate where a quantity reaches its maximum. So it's 250.0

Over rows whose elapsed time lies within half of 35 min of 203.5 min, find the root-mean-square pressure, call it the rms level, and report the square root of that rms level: 7.91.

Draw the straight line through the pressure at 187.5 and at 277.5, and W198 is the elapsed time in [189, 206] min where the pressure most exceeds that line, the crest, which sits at 200.0 min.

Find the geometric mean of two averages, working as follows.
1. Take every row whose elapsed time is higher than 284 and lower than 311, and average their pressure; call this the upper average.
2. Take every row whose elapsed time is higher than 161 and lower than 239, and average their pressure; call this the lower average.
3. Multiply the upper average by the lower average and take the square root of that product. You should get 57.7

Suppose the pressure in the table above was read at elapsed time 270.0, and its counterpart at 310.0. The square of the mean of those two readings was 3379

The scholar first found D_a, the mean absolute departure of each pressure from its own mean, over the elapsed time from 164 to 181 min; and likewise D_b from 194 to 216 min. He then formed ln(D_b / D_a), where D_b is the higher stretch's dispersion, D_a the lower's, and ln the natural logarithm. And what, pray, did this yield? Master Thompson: -2.0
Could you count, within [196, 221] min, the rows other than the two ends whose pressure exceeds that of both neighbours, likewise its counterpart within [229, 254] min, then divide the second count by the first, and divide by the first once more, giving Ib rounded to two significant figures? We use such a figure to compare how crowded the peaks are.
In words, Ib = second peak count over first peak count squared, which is 1.0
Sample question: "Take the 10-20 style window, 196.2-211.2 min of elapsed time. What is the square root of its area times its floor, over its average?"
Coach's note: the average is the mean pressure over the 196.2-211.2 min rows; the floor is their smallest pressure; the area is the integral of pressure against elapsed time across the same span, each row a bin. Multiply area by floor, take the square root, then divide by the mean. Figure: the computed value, 3.82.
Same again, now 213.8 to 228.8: 3.70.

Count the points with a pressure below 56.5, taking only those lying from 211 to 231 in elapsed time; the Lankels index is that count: 0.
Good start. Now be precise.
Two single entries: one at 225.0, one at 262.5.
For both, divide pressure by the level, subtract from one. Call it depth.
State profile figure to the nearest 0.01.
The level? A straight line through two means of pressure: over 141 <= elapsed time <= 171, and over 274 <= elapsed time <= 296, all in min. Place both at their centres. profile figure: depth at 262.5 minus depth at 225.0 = 0.10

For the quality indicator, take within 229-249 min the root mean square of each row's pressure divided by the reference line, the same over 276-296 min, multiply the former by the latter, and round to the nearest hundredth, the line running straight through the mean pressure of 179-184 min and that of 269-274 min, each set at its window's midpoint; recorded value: 1.03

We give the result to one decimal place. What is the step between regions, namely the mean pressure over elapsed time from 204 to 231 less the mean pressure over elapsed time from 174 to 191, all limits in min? 13.5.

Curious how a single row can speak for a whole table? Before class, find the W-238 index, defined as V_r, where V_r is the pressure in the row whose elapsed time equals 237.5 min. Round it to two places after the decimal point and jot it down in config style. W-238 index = 61.35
